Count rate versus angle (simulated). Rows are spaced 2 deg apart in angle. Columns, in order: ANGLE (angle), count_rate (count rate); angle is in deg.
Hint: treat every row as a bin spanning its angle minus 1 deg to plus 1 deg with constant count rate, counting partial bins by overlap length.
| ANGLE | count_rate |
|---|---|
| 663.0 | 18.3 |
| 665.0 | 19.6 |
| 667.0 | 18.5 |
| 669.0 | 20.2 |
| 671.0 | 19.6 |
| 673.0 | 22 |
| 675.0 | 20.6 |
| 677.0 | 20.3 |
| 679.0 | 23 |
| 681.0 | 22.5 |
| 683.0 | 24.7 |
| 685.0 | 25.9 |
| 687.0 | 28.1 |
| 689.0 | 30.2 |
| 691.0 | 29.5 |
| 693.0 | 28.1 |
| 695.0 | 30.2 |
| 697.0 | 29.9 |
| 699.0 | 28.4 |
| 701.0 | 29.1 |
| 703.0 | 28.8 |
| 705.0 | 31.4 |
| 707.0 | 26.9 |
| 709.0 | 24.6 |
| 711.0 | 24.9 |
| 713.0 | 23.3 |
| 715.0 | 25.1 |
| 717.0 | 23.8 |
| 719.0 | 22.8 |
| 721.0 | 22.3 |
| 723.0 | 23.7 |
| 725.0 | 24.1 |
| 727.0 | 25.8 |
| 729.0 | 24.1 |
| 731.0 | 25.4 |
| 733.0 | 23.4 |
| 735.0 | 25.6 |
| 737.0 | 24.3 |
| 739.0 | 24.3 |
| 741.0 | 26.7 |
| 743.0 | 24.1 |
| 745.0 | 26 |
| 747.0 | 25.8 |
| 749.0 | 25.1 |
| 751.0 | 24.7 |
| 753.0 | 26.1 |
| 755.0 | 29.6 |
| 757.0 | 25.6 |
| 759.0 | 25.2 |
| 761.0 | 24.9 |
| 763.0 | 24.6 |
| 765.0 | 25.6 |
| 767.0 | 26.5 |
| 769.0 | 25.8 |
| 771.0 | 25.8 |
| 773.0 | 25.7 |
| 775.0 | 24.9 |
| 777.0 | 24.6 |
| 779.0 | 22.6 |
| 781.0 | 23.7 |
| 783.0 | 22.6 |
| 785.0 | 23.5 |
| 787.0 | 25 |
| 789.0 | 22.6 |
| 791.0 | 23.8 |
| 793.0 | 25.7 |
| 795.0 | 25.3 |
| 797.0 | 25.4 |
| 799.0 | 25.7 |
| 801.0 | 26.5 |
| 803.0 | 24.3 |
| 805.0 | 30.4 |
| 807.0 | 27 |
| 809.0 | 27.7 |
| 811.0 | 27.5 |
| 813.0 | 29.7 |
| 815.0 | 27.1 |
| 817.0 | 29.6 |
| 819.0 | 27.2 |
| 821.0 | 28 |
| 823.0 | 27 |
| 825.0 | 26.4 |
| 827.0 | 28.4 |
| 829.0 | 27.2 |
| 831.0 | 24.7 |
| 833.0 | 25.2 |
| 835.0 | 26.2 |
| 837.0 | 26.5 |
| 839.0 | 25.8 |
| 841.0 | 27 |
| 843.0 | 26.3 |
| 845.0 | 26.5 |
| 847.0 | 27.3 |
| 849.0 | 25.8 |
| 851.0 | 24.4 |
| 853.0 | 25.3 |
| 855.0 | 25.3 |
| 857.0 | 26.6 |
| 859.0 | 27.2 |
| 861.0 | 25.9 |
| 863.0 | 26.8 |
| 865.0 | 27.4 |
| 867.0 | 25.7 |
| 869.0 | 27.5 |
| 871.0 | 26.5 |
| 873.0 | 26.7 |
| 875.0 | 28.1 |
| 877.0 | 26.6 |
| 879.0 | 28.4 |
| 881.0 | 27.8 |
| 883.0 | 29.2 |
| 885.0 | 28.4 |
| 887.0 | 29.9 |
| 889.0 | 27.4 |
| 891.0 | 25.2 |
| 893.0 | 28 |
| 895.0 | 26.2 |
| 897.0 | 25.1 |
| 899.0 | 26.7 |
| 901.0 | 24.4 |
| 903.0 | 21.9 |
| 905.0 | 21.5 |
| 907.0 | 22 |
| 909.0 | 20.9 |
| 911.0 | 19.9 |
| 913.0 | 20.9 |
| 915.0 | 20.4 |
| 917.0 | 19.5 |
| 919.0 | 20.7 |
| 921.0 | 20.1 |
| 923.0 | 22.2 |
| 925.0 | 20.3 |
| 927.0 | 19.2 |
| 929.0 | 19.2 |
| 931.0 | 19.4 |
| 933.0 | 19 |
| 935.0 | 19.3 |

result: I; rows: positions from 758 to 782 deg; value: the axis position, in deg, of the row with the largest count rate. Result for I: 767.0 deg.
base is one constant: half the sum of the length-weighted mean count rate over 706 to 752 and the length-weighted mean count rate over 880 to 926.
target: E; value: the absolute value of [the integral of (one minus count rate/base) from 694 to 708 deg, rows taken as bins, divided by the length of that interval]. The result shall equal 0.21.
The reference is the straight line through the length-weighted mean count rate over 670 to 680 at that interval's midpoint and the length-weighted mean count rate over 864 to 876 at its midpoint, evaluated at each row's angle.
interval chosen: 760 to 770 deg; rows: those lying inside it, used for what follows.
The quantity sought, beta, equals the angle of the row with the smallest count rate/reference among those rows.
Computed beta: 763.0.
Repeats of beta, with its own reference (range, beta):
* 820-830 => 825.0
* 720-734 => 721.0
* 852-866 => 855.0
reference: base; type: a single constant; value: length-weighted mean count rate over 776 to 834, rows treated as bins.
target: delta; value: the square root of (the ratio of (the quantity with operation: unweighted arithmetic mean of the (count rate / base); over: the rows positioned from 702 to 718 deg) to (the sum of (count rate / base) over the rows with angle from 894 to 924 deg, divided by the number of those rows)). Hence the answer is 1.09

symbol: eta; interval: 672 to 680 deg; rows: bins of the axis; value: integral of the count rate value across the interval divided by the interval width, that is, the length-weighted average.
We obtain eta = 21.5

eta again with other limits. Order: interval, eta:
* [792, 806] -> 26.2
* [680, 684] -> 23.6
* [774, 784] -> 23.7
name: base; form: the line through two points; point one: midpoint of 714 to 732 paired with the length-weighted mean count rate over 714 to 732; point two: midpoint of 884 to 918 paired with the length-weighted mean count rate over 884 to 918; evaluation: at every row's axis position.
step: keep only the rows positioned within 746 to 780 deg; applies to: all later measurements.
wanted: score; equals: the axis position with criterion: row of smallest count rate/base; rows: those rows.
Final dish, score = 779.0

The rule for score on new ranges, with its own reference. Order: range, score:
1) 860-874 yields 867.0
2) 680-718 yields 681.0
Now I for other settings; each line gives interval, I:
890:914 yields 893.0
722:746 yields 741.0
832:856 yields 847.0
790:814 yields 805.0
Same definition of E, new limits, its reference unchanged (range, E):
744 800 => 0.03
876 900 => 0.13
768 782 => 0.02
